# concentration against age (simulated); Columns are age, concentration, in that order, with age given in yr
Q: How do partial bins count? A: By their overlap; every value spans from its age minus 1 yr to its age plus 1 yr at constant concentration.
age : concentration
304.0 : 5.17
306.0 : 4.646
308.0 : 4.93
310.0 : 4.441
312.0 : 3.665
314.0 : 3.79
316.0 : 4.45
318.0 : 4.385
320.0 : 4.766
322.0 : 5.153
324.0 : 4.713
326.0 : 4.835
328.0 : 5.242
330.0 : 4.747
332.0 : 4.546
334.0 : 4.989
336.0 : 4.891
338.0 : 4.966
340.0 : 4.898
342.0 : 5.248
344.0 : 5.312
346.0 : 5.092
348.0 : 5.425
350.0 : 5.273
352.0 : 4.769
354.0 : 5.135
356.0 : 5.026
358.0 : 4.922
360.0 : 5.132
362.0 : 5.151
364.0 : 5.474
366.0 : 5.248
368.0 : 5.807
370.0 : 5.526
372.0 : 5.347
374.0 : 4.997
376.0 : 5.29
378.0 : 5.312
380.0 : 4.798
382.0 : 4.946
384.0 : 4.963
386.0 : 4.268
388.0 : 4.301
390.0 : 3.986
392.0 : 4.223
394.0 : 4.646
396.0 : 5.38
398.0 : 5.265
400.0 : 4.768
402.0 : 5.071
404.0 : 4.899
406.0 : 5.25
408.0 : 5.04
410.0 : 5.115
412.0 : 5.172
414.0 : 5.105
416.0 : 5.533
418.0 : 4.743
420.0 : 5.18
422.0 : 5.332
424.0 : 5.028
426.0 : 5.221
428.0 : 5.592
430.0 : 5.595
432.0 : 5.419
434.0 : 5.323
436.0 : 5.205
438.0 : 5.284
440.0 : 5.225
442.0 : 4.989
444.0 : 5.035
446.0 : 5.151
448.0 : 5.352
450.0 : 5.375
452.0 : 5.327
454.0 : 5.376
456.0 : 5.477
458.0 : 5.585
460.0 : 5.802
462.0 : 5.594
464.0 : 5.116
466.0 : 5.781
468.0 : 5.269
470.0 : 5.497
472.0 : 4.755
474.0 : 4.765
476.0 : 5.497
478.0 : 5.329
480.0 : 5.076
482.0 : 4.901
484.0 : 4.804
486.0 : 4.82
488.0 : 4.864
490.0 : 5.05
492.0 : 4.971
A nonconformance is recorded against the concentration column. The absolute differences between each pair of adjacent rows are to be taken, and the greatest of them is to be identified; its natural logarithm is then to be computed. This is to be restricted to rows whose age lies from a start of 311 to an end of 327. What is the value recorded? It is -0.42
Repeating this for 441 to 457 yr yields -1.60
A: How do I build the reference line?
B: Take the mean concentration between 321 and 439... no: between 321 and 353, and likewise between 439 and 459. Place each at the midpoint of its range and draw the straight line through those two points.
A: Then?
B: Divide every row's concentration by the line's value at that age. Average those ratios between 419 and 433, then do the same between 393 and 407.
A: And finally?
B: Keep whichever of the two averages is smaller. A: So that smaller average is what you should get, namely 0.98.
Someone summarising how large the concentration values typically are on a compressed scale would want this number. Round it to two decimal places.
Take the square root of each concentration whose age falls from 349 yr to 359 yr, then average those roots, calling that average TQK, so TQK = 2.24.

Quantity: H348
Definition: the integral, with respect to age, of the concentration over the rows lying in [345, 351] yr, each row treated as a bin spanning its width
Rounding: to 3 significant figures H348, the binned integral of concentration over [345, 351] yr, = 31.6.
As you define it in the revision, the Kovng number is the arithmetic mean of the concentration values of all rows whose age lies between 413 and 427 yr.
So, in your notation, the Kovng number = 5.16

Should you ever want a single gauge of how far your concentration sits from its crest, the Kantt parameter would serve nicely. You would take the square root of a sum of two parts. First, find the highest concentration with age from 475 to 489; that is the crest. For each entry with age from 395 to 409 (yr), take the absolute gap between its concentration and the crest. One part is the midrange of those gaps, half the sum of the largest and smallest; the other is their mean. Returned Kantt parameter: 0.91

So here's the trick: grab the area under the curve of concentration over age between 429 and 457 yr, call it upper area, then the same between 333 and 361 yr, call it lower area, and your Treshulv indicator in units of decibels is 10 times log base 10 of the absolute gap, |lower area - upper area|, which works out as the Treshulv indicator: 7.9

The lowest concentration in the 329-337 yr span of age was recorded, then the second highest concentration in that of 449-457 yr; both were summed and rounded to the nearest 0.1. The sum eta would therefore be 9.9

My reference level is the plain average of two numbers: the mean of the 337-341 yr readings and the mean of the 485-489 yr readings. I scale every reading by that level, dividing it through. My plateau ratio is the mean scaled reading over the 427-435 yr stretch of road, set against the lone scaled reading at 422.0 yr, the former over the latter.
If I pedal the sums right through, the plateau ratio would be 1.03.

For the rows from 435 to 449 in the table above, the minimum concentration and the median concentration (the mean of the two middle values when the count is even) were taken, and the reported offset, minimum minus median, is -0.22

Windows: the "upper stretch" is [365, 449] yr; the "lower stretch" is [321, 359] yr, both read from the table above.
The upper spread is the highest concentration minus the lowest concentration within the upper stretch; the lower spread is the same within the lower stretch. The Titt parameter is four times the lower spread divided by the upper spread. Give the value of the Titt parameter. 1.9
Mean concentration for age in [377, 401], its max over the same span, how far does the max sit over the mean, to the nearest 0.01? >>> 0.64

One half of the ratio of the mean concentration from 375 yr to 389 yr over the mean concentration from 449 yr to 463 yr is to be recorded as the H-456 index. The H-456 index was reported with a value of 0.44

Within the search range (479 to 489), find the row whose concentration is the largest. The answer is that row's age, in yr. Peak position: 480.0 yr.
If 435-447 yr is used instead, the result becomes 438.0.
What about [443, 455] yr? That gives 454.0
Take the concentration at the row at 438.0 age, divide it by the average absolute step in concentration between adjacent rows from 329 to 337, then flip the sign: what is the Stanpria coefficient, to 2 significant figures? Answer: -21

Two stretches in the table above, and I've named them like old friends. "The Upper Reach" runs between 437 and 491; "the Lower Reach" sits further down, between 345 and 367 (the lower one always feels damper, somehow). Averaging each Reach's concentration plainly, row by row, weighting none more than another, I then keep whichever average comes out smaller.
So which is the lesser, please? 5.15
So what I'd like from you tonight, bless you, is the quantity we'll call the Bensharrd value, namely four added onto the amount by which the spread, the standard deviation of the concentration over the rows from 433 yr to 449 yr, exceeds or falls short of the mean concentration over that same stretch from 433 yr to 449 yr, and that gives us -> -1.1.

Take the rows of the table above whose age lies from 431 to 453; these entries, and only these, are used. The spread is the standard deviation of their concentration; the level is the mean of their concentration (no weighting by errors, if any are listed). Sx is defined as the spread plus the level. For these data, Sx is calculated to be 5.38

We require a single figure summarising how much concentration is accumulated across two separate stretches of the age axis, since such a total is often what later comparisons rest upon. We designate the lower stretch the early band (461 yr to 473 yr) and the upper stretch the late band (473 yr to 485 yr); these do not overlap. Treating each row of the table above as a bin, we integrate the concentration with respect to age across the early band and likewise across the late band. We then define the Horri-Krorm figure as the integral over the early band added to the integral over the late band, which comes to 125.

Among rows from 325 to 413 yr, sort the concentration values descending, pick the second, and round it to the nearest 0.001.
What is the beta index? 5.526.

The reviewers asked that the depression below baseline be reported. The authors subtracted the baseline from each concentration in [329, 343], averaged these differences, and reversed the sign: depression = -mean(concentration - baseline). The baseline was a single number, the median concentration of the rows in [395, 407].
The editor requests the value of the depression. 0.26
